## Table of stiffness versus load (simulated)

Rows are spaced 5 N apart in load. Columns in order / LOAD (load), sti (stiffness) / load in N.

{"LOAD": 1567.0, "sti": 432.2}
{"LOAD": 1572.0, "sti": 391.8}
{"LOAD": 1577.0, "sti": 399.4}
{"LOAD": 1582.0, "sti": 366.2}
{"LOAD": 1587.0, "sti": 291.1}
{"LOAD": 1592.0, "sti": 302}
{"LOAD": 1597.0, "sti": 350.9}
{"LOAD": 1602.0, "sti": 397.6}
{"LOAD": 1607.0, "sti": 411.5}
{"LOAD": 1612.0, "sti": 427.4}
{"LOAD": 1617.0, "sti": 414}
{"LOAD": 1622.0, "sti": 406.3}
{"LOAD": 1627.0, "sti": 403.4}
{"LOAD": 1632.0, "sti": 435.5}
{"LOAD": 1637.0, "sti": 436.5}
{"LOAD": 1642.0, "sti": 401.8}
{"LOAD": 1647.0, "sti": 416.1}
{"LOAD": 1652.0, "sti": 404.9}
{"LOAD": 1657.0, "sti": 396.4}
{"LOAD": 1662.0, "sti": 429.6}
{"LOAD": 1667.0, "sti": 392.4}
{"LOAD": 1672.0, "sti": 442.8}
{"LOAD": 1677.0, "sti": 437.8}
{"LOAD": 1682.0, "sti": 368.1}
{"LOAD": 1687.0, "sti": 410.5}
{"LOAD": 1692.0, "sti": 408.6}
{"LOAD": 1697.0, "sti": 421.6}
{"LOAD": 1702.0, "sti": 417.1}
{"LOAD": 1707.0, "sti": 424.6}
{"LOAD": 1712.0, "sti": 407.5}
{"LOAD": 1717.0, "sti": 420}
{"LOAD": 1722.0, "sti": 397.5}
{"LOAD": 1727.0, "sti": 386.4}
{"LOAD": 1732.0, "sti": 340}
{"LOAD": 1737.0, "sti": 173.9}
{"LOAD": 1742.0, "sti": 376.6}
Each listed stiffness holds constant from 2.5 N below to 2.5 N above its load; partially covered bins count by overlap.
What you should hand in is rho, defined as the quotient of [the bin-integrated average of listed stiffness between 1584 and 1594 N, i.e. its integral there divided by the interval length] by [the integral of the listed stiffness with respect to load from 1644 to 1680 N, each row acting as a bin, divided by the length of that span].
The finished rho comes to 0.72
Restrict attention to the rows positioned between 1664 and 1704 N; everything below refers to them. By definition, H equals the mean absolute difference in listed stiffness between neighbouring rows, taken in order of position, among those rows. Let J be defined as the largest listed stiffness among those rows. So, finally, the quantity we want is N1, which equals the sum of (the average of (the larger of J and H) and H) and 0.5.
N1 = 235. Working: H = 27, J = 442.8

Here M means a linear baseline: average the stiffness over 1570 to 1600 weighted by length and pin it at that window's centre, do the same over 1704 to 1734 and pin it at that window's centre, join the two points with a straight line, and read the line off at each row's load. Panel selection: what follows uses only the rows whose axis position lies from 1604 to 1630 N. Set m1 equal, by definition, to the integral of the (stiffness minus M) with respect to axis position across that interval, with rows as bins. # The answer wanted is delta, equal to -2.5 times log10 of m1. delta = -7.8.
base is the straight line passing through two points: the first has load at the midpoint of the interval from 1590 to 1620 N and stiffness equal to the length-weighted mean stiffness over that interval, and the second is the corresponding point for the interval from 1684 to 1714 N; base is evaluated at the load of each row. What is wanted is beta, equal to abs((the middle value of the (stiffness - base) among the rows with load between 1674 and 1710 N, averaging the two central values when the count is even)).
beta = 2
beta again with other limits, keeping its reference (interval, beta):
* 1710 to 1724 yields 11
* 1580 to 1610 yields 22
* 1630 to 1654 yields 18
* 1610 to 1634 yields 25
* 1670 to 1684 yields 30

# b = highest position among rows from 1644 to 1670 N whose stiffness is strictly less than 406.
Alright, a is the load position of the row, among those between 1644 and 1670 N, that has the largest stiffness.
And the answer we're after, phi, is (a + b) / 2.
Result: 1664.5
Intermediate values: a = 1662.0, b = 1667.0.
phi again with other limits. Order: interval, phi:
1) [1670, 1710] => 1677.0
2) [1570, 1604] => 1589.5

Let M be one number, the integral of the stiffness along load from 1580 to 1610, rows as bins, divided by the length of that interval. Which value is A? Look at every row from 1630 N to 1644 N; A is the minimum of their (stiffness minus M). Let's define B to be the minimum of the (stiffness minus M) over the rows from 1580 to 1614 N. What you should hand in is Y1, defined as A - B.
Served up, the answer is 111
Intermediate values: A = 48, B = -63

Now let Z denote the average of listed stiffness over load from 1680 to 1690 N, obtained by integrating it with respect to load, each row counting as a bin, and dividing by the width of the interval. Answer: 391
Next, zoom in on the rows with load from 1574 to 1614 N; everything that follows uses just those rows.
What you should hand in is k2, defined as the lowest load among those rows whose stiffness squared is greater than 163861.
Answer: 1607.0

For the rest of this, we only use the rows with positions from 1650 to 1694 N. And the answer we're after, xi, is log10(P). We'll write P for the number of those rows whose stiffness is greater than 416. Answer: 0.48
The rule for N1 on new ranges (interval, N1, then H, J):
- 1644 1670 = 227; 23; 429.6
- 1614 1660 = 226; 14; 436.5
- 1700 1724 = 220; 15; 424.6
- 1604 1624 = 220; 12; 427.4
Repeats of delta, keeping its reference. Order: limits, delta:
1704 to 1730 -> -6.0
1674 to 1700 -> -7.0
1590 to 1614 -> -6.8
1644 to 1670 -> -7.3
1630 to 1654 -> -7.7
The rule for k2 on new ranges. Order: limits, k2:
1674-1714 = 1677.0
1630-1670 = 1632.0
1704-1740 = 1707.0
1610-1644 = 1612.0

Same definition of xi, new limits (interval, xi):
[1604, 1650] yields 0.60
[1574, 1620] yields 0.00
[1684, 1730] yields 0.60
